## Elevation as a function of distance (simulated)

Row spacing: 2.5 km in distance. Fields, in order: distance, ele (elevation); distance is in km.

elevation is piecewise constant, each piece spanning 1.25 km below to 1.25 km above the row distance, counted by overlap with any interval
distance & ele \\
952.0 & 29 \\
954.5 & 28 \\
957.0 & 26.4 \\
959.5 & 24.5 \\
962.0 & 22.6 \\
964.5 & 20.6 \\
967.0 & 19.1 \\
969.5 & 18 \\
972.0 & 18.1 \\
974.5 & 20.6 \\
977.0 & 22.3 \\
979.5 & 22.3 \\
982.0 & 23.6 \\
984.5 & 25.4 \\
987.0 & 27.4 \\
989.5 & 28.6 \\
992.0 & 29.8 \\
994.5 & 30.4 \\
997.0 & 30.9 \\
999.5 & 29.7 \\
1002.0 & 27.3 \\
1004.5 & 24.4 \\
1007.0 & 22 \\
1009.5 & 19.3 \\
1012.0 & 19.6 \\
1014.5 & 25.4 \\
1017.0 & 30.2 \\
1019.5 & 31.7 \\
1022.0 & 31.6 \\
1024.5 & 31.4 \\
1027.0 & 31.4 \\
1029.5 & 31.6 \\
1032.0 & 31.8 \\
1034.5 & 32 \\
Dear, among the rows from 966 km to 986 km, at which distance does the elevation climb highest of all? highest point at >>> 984.5 km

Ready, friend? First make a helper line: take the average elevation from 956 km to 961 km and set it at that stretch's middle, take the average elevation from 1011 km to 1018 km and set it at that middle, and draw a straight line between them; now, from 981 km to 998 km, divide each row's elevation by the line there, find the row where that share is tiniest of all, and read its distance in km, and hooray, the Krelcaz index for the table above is 982.0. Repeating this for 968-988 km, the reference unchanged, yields 969.5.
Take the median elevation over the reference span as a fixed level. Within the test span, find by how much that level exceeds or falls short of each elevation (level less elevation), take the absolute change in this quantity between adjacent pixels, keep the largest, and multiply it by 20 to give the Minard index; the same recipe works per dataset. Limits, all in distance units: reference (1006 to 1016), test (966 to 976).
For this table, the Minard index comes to 50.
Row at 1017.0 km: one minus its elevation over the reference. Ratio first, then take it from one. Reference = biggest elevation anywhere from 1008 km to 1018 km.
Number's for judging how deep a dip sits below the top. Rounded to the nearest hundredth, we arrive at 0.00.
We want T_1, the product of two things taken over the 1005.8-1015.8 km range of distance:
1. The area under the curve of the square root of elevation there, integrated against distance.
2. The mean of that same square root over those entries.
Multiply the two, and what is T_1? 215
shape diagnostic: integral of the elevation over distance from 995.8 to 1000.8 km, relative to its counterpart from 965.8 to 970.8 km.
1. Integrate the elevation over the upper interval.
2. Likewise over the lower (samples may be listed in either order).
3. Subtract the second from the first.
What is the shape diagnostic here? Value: 59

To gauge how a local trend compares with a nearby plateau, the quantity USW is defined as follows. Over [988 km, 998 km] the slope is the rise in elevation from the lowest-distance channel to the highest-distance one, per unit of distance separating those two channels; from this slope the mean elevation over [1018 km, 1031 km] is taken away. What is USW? -31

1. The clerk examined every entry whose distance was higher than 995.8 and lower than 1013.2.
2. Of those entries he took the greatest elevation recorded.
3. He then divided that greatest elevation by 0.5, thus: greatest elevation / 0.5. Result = 61.8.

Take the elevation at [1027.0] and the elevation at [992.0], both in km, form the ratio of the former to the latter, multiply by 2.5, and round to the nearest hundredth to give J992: 2.63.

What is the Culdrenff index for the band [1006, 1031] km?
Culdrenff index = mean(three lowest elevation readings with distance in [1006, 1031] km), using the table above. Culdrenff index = 20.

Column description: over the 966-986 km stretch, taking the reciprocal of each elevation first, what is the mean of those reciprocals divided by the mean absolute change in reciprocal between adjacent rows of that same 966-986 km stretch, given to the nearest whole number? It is 17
